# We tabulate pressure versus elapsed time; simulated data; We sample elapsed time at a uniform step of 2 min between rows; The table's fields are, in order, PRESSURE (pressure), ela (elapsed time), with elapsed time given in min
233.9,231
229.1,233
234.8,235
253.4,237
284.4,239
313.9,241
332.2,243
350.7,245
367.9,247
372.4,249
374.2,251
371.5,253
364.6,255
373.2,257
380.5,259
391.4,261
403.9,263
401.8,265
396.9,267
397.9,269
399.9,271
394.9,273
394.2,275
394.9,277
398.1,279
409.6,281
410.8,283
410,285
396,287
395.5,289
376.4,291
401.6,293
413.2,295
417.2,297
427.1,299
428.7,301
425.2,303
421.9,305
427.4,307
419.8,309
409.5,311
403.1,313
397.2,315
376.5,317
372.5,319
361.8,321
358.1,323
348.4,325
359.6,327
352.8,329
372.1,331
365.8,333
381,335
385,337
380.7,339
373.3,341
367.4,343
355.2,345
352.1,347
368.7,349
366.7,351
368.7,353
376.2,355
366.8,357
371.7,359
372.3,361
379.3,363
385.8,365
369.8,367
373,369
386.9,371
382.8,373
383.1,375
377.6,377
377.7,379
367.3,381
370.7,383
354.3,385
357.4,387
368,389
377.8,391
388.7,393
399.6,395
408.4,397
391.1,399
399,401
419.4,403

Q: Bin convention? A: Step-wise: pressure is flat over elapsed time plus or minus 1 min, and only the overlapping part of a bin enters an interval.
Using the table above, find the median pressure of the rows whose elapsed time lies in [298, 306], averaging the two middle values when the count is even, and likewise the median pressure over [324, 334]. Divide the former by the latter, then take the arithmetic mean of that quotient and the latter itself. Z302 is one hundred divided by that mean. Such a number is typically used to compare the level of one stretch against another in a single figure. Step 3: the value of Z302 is 0.554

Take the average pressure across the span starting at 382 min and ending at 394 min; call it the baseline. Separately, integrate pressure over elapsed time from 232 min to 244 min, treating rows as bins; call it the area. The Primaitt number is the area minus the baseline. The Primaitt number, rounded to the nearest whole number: 2926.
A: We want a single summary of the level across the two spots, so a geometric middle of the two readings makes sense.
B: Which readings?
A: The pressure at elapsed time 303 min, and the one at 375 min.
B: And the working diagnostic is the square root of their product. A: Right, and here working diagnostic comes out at 404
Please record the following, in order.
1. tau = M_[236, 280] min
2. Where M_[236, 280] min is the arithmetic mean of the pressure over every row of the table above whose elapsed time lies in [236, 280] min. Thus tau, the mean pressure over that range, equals 369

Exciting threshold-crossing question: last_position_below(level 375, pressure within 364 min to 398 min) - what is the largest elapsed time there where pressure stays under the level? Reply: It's 389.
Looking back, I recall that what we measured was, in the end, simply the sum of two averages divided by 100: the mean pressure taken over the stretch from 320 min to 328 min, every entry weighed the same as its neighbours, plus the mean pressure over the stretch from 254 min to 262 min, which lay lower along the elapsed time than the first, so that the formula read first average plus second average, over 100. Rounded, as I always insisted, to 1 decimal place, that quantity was 7.3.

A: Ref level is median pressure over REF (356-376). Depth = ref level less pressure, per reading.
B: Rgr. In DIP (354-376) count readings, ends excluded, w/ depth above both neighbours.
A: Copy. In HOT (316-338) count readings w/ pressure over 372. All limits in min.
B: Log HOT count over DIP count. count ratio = 1.7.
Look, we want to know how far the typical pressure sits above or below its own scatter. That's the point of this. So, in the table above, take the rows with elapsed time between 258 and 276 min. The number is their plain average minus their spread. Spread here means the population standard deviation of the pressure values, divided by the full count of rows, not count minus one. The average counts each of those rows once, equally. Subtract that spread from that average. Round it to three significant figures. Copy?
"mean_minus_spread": 389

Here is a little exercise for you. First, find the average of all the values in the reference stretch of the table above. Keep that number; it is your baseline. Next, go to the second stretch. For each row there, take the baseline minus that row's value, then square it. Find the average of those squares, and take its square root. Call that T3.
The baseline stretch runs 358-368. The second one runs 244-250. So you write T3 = 15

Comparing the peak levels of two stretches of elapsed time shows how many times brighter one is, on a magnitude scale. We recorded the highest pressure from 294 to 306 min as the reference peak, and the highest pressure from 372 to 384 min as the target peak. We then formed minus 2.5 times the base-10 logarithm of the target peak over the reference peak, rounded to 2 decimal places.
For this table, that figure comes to 0.12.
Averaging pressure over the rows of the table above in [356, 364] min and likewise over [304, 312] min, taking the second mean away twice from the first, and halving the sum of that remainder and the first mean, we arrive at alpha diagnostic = -47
